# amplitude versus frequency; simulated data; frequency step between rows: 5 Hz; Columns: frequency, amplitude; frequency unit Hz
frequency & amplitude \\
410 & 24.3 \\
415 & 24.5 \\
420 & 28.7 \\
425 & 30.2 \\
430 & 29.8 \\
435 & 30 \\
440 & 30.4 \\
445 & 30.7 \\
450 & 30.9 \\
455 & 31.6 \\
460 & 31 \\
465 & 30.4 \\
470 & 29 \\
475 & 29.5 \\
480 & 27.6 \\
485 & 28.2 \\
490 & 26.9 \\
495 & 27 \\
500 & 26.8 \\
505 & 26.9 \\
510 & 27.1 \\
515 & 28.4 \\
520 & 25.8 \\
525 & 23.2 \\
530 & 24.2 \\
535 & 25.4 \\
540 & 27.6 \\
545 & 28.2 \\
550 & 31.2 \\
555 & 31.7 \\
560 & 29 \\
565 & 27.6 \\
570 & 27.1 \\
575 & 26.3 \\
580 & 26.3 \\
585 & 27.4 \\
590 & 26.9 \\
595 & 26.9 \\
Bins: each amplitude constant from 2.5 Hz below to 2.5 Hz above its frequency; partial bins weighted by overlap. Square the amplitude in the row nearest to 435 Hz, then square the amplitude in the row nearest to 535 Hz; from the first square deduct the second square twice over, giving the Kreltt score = -390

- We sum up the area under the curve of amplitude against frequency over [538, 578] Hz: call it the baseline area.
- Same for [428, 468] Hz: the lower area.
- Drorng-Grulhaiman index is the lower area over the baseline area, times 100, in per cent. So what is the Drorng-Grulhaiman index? 107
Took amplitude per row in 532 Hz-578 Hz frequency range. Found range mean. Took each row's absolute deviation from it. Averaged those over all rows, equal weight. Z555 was 1.6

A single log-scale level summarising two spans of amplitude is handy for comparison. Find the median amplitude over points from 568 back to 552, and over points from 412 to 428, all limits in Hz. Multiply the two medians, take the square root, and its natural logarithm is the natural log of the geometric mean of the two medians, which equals 3.36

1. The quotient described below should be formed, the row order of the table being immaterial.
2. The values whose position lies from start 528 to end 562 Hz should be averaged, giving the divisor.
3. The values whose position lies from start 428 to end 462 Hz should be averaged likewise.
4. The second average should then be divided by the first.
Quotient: 1.09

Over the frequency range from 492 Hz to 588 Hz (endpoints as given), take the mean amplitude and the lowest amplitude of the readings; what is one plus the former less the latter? 5.0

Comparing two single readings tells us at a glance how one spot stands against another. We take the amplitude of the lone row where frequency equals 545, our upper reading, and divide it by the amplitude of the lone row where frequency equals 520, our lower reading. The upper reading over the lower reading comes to 1.09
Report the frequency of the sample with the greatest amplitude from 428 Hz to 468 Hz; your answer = 455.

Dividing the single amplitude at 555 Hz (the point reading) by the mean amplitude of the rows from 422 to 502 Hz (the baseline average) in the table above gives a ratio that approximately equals 1.08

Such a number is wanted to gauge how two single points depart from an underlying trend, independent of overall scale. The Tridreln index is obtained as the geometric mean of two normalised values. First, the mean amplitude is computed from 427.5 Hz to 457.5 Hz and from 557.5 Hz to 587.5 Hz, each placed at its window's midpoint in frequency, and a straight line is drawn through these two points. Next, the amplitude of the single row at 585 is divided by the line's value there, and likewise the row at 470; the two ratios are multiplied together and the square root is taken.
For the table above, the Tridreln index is 0.99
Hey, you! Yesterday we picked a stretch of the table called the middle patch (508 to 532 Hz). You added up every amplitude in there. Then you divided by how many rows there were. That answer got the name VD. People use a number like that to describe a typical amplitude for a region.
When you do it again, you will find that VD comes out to 26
